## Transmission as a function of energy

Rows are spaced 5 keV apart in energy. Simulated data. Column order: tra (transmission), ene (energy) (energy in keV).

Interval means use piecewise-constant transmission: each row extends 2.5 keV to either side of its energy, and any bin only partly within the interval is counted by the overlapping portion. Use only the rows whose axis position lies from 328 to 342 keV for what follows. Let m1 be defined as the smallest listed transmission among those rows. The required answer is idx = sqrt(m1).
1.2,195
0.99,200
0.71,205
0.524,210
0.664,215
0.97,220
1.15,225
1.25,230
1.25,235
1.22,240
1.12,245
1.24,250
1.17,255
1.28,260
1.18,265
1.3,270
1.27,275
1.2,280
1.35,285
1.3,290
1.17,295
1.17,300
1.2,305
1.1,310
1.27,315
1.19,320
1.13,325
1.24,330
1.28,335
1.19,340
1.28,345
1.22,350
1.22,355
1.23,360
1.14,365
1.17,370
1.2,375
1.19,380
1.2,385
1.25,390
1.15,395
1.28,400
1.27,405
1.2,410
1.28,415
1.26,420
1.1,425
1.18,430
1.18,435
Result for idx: 1.091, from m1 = 1.19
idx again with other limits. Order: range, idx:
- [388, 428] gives 1.049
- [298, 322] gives 1.049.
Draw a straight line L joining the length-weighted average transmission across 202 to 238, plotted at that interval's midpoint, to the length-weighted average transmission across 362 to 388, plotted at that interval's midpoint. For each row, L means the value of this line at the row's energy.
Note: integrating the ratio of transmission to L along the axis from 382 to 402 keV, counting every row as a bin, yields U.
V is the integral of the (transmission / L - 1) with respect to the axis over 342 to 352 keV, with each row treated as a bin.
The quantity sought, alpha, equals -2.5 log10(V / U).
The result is 3.3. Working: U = 20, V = 1.0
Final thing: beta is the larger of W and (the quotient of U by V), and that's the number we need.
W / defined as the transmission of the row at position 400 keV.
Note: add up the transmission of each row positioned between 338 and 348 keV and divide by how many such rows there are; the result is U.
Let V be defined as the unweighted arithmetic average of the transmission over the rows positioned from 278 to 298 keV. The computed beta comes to 1.28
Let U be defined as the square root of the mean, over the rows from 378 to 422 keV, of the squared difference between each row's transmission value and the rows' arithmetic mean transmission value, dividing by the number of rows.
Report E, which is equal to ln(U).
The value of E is -3.1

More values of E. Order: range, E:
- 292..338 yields -2.9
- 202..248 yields -1.3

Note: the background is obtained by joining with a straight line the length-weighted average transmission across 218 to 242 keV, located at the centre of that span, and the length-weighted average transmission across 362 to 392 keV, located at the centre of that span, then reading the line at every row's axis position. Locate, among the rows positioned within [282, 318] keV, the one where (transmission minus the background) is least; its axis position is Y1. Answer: 310 keV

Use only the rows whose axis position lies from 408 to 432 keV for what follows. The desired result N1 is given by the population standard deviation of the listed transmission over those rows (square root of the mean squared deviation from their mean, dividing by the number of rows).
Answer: 0.064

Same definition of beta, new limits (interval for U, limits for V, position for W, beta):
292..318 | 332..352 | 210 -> 0.95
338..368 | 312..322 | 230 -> 1.25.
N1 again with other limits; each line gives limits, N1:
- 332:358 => 0.036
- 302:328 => 0.059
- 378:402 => 0.046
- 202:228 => 0.225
